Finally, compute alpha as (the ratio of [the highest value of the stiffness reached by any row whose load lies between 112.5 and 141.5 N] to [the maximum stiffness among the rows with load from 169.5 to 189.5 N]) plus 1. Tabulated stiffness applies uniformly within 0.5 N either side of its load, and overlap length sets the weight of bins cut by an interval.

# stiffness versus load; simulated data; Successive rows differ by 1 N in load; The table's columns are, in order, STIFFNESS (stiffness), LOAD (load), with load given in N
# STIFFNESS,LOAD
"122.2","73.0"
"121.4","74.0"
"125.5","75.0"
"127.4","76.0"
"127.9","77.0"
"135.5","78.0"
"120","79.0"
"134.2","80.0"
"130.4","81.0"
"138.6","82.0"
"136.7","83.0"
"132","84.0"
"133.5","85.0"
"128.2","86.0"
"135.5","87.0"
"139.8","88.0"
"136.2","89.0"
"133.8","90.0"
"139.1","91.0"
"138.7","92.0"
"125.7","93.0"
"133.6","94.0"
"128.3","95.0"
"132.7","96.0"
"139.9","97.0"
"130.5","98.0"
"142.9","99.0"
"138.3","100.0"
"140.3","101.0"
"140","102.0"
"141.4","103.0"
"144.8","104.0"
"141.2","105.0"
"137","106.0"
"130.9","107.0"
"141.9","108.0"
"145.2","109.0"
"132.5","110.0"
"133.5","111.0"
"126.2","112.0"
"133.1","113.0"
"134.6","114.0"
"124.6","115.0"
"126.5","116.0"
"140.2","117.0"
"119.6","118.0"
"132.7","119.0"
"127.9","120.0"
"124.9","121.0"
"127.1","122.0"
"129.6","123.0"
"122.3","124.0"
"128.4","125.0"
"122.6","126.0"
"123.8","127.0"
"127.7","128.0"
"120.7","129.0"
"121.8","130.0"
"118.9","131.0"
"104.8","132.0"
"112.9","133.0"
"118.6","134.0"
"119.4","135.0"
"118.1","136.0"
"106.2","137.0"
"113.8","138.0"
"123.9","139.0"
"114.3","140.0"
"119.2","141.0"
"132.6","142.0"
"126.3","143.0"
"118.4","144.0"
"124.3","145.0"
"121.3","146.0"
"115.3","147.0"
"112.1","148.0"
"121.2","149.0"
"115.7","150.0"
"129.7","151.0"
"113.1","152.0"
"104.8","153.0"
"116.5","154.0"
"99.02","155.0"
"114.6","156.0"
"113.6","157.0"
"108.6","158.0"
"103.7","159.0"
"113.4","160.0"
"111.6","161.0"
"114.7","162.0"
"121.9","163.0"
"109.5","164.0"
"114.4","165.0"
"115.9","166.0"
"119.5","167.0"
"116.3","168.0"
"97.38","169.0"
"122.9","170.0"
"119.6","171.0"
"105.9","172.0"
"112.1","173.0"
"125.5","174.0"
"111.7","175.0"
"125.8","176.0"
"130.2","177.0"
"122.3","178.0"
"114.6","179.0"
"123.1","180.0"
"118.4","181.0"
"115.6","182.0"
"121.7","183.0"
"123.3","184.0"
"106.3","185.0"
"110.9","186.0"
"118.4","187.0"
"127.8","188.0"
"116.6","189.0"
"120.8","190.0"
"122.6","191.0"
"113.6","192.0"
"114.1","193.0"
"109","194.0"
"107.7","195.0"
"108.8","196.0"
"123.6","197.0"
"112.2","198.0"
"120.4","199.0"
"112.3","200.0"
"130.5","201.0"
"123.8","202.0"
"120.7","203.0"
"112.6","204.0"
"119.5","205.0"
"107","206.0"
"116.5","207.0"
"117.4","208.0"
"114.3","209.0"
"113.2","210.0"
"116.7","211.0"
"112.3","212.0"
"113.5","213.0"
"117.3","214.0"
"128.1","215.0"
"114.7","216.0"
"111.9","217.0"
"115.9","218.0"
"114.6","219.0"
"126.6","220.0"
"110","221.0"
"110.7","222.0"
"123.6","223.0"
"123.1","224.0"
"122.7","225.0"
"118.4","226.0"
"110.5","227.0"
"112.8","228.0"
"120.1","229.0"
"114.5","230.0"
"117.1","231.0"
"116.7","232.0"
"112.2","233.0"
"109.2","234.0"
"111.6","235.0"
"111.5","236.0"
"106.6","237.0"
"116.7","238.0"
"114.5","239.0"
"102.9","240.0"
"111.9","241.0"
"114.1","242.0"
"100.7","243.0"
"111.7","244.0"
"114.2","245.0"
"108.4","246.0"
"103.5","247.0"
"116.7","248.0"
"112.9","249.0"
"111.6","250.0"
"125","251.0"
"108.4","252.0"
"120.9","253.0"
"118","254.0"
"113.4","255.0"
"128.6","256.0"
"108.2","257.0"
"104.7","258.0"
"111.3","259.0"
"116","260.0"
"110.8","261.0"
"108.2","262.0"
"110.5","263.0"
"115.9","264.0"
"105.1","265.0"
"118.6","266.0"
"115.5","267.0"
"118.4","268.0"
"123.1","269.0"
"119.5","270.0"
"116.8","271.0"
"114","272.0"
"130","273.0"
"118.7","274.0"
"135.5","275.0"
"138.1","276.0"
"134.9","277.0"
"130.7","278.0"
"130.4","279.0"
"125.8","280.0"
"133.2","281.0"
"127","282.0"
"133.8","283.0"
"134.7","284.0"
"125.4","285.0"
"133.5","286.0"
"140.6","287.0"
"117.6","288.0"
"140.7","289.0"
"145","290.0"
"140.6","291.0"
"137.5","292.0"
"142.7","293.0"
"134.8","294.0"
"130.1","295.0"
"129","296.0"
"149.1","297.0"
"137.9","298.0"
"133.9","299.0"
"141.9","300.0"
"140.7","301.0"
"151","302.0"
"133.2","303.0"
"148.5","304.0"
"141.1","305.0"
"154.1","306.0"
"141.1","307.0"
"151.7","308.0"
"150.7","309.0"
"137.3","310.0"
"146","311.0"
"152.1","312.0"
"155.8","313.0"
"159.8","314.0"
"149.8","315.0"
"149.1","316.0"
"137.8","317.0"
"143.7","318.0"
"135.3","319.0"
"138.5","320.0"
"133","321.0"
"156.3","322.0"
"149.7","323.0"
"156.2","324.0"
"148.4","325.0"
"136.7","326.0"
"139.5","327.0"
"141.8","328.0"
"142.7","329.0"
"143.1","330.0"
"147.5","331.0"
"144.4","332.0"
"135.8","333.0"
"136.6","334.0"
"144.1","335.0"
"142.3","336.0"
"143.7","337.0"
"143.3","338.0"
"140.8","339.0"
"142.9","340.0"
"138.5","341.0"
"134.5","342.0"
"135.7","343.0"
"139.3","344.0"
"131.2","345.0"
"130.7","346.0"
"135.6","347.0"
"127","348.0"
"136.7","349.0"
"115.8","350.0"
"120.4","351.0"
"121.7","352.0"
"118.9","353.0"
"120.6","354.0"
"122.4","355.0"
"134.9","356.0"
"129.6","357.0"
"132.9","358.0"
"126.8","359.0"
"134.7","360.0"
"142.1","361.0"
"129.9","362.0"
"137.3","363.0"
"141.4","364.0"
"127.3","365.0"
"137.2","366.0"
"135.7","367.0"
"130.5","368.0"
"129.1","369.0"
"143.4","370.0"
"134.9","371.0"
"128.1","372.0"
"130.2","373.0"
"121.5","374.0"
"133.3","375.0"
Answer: 2.08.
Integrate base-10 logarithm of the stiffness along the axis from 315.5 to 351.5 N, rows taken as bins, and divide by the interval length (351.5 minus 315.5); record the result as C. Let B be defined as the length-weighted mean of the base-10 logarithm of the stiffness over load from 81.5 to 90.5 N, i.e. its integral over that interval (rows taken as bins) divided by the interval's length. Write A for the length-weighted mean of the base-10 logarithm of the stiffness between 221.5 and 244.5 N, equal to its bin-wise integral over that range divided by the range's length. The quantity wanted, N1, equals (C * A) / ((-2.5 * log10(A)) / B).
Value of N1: -12.0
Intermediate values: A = 2.055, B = 2.13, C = 2.14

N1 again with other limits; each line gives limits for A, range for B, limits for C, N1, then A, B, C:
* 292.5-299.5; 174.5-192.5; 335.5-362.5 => -11.4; 2.136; 2.08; 2.12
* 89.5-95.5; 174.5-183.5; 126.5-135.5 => -11.2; 2.124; 2.08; 2.07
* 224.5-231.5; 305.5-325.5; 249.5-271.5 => -11.7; 2.066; 2.17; 2.06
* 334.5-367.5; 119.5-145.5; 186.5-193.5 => -11.2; 2.124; 2.08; 2.08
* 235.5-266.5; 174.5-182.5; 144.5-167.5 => -11.3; 2.050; 2.08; 2.06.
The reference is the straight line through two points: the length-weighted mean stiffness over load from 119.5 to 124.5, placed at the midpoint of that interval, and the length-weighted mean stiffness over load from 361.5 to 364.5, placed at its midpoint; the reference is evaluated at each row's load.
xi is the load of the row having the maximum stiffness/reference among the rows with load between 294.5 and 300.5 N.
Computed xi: 297.0 N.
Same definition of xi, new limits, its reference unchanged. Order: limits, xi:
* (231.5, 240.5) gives 232.0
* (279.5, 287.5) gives 287.0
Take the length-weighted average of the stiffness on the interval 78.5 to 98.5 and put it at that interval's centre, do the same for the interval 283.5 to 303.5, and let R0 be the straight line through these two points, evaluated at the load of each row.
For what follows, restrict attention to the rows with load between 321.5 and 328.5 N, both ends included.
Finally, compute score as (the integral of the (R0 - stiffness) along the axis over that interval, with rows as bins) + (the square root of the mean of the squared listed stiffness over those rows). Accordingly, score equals 81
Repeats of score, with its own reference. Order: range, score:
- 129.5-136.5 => 241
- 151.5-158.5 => 282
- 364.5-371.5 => 164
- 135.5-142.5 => 230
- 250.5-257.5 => 249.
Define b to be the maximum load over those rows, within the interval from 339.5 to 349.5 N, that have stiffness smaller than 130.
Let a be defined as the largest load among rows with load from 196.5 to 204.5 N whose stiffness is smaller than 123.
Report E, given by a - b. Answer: -144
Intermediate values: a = 204.0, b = 348.0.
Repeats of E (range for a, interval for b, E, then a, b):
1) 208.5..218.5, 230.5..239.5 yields -21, 218.0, 239.0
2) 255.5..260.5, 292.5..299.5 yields -36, 260.0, 296.0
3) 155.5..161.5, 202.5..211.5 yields -50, 161.0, 211.0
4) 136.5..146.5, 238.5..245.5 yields -99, 146.0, 245.0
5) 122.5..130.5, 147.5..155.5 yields -25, 130.0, 155.0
